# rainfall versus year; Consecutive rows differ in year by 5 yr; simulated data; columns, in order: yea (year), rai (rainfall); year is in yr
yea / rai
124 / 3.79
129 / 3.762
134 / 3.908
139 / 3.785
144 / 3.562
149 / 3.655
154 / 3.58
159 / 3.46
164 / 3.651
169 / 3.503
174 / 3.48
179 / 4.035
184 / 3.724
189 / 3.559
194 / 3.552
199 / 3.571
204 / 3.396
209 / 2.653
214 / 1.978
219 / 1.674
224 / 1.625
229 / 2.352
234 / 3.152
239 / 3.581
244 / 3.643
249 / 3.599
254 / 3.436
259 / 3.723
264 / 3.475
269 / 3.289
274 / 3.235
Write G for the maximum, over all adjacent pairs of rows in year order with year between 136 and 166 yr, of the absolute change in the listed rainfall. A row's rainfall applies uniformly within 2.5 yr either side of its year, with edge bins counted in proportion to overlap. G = 0.22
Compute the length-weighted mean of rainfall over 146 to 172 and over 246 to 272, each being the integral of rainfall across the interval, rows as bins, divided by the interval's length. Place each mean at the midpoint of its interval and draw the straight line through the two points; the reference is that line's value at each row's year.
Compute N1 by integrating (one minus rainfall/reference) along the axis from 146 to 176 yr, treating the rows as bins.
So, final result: 0.1 yr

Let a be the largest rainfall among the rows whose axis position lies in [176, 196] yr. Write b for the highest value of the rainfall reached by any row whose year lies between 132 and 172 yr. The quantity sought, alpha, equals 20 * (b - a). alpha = -3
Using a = 4.035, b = 3.908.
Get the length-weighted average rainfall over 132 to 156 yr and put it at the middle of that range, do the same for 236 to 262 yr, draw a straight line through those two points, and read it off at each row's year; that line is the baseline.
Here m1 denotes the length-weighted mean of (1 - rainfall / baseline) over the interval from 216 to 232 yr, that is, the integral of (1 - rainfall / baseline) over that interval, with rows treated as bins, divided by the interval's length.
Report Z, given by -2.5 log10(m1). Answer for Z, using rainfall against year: 0.8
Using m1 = 0.467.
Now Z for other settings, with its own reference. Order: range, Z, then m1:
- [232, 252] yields 4.0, 0.026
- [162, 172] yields 3.9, 0.028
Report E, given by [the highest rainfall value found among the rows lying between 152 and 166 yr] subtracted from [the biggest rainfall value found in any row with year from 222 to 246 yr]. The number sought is -0.01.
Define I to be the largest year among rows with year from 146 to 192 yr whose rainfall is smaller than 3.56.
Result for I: 189 yr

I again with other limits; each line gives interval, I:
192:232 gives 229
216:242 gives 234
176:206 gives 204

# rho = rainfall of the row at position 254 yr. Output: 3.436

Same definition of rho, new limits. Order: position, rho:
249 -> 3.599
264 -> 3.475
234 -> 3.152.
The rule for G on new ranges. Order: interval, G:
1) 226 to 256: 0.80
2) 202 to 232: 0.74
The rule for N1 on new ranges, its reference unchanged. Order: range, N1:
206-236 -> 10.9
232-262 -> -0.2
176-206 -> -0.8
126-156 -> -1.1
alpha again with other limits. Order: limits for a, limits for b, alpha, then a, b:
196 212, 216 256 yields 1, 3.571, 3.643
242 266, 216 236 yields -11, 3.723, 3.152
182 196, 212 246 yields -2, 3.724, 3.643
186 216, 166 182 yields 9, 3.571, 4.035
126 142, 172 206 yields 3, 3.908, 4.035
